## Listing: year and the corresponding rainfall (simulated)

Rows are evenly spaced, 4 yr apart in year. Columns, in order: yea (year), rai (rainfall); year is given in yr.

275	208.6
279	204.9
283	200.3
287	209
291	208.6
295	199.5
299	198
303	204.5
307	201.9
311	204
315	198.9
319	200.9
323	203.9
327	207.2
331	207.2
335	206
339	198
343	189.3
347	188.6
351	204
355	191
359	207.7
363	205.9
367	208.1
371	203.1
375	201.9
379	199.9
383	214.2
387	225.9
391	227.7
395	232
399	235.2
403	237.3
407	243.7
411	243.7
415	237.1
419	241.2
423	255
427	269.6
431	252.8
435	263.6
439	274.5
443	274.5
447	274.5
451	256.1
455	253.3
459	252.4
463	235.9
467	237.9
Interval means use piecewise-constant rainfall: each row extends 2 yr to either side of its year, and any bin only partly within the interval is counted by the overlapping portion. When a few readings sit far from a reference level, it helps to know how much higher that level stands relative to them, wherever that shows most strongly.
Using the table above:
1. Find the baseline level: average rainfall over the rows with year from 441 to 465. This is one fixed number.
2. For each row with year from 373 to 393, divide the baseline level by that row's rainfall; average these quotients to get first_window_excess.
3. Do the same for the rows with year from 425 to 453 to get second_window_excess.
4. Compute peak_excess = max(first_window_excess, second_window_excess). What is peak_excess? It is 1.21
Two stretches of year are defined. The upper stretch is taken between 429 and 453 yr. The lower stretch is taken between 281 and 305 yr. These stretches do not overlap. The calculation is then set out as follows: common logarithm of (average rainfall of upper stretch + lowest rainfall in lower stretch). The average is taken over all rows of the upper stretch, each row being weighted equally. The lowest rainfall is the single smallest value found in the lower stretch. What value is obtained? 2.67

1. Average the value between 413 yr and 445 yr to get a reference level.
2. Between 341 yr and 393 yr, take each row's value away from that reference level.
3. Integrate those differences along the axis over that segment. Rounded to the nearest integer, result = 2775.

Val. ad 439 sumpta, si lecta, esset 274.5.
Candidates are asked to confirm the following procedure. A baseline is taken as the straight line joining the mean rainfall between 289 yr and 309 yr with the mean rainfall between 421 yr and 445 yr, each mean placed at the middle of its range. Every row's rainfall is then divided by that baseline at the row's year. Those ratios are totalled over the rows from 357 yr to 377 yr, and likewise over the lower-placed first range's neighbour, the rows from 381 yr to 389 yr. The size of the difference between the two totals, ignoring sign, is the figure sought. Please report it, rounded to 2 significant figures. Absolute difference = 2.6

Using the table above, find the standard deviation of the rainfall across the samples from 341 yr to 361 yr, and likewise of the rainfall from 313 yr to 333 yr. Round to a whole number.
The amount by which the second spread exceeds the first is -5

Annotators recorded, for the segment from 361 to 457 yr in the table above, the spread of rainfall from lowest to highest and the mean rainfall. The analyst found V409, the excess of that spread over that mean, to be -164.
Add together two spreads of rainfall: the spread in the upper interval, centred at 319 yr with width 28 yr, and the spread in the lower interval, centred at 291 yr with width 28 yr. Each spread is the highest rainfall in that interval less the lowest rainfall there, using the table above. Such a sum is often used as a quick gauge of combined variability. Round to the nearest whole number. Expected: 19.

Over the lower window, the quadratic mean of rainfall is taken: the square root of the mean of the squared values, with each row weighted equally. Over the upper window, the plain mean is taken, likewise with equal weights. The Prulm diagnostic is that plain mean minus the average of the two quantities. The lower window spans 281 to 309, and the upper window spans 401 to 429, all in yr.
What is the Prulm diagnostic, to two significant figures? 22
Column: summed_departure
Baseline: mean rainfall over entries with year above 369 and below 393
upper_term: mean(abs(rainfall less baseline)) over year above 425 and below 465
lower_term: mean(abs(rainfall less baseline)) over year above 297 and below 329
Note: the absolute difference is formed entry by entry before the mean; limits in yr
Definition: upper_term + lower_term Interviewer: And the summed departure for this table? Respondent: 58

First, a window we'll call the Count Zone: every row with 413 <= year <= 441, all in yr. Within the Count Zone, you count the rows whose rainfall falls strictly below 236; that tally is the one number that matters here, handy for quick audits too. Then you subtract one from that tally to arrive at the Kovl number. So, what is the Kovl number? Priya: -1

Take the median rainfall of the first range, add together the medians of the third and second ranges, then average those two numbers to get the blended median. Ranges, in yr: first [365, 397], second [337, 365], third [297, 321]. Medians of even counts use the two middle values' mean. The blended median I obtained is 305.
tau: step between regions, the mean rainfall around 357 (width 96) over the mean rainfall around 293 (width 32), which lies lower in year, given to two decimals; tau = 1.02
